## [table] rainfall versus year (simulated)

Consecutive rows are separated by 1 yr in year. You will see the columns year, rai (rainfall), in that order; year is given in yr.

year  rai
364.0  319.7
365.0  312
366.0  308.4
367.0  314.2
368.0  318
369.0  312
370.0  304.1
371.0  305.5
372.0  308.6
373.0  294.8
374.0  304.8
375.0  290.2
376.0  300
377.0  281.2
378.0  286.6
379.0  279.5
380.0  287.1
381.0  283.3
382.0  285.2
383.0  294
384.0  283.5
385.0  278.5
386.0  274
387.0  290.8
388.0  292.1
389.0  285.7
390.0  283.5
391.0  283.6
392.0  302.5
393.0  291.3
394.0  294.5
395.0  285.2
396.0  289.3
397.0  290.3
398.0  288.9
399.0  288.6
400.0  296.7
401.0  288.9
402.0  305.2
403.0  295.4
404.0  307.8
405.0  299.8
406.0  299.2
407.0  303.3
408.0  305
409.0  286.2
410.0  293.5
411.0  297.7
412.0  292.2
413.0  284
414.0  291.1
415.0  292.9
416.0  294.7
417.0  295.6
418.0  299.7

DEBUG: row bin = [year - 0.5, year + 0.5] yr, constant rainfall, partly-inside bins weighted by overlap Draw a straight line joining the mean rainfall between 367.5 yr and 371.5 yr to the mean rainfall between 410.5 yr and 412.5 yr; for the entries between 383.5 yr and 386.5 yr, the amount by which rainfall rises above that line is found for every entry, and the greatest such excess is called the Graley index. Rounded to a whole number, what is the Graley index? -21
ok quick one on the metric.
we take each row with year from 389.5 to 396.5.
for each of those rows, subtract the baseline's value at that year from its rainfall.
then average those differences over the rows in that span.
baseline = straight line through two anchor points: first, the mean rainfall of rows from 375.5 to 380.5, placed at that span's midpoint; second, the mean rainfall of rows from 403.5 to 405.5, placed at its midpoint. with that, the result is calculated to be -6.5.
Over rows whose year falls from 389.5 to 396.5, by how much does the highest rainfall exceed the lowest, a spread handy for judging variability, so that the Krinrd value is 19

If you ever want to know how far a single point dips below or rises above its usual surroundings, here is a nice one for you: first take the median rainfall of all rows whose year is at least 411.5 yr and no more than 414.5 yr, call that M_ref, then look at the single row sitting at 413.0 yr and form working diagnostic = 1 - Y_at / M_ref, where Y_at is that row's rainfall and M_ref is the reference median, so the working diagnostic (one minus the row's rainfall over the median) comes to 0.024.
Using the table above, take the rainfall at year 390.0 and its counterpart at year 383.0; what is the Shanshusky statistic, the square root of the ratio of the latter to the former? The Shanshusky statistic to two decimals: 1.02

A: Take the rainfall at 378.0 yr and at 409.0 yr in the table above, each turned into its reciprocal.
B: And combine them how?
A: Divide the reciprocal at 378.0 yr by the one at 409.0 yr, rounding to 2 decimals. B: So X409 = 1.00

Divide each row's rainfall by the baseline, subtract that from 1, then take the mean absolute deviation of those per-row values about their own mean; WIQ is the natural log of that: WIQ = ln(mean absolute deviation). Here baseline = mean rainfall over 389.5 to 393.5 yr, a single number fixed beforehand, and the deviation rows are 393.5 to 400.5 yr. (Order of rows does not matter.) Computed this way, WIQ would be -4.60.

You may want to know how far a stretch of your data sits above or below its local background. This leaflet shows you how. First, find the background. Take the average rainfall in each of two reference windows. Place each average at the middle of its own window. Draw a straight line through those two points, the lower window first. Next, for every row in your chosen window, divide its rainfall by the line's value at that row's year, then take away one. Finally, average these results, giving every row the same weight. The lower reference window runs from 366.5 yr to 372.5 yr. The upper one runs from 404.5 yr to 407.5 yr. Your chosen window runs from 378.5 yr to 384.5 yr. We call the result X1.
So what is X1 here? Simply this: -0.07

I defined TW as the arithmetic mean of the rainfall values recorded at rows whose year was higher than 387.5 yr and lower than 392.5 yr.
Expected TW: 289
